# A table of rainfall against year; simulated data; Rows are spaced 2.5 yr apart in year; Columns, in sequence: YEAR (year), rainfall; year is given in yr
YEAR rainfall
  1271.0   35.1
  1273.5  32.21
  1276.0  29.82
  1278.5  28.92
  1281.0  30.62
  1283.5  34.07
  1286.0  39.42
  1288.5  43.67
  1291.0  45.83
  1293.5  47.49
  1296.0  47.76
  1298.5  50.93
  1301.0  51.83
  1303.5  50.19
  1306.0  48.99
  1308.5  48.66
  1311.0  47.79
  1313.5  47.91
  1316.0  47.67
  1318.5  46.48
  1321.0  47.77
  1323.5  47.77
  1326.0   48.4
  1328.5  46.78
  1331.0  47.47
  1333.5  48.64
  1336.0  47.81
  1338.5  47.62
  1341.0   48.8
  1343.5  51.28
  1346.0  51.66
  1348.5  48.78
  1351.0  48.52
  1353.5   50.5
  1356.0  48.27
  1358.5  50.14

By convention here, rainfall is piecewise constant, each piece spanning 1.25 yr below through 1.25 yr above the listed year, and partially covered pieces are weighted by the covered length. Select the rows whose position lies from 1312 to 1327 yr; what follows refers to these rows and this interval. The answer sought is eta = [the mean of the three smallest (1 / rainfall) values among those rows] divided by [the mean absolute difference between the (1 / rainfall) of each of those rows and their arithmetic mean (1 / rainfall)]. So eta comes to 117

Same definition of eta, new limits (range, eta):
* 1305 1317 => 97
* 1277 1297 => 5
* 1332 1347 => 34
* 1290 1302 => 23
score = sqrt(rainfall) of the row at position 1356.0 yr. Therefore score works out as 6.95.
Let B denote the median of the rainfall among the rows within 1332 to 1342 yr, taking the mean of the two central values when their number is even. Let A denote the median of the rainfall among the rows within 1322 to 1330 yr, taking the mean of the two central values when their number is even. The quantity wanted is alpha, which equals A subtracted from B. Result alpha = 0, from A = 47.8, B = 48.2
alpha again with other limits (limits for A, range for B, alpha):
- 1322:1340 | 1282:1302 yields -1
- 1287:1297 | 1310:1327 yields 1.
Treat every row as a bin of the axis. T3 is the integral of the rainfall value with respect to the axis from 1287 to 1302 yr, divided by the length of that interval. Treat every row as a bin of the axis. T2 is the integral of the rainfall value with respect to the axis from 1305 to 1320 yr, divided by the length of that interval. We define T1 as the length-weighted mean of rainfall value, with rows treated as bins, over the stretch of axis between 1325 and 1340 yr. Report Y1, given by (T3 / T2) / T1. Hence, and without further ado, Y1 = 0.0208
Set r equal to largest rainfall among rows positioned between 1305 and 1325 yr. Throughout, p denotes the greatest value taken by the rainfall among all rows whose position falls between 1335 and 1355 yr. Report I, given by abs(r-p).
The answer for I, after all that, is 2.7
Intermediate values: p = 51.66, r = 48.99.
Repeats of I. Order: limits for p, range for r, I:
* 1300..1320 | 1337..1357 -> 0.2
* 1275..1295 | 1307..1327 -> 1.2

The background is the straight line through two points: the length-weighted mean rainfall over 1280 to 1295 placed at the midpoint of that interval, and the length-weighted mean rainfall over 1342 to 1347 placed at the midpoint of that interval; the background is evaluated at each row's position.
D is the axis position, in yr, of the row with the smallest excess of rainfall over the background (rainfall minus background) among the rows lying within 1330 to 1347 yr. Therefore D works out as 1338.5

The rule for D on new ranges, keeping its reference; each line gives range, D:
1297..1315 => 1313.5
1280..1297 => 1281.0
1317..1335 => 1328.5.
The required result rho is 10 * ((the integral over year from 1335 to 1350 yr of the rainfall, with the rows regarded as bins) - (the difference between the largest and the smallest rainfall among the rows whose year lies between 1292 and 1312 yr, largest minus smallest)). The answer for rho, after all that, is 7357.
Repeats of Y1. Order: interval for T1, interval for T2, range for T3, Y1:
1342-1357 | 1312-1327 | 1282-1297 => 0.0180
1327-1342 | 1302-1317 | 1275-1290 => 0.0149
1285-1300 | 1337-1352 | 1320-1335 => 0.0210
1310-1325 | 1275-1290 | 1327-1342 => 0.0290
